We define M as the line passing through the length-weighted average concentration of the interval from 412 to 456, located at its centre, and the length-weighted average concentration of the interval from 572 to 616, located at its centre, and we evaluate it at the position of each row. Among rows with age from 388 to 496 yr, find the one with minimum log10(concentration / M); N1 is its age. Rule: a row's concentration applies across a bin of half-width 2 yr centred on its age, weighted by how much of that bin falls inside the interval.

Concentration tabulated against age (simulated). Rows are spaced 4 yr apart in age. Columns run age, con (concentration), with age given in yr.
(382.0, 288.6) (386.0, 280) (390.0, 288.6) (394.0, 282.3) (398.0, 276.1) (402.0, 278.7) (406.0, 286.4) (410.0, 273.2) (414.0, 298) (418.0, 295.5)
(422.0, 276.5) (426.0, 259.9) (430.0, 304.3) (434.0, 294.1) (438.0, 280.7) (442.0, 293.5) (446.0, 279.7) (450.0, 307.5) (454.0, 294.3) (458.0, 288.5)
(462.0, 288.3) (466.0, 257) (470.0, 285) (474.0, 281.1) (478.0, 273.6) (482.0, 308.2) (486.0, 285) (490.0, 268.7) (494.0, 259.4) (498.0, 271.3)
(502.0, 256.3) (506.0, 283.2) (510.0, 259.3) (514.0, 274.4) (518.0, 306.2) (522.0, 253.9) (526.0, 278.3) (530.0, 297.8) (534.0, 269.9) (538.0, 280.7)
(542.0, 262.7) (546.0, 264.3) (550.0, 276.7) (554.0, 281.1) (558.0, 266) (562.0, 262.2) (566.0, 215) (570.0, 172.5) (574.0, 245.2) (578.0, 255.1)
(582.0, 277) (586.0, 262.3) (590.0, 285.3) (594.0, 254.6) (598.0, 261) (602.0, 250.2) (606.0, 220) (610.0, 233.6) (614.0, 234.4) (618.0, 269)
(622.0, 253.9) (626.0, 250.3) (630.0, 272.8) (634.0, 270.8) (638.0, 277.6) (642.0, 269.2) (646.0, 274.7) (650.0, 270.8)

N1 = 426.0 yr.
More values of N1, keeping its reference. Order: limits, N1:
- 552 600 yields 570.0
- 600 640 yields 606.0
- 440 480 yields 466.0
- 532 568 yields 566.0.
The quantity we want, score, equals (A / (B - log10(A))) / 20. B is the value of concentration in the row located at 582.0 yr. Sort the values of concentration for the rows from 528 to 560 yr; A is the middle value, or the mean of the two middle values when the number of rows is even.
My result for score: 0.0498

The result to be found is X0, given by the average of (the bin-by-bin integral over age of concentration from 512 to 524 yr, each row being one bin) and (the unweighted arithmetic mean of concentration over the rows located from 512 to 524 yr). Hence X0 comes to 1808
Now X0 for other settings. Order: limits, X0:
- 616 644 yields 3860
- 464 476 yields 1783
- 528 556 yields 4004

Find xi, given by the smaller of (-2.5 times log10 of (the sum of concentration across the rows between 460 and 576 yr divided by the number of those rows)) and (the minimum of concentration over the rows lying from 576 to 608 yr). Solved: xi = -6.07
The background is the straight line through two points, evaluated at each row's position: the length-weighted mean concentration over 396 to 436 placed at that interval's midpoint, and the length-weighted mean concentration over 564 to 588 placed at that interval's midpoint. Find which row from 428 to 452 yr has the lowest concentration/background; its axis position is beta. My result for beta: 438.0 yr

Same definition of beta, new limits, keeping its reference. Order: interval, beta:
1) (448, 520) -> 466.0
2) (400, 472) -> 426.0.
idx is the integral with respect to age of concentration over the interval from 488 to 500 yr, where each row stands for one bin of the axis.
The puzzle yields 3198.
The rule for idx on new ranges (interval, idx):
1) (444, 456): 3526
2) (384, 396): 3404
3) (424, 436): 3433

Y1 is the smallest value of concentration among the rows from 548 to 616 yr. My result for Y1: 172.5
